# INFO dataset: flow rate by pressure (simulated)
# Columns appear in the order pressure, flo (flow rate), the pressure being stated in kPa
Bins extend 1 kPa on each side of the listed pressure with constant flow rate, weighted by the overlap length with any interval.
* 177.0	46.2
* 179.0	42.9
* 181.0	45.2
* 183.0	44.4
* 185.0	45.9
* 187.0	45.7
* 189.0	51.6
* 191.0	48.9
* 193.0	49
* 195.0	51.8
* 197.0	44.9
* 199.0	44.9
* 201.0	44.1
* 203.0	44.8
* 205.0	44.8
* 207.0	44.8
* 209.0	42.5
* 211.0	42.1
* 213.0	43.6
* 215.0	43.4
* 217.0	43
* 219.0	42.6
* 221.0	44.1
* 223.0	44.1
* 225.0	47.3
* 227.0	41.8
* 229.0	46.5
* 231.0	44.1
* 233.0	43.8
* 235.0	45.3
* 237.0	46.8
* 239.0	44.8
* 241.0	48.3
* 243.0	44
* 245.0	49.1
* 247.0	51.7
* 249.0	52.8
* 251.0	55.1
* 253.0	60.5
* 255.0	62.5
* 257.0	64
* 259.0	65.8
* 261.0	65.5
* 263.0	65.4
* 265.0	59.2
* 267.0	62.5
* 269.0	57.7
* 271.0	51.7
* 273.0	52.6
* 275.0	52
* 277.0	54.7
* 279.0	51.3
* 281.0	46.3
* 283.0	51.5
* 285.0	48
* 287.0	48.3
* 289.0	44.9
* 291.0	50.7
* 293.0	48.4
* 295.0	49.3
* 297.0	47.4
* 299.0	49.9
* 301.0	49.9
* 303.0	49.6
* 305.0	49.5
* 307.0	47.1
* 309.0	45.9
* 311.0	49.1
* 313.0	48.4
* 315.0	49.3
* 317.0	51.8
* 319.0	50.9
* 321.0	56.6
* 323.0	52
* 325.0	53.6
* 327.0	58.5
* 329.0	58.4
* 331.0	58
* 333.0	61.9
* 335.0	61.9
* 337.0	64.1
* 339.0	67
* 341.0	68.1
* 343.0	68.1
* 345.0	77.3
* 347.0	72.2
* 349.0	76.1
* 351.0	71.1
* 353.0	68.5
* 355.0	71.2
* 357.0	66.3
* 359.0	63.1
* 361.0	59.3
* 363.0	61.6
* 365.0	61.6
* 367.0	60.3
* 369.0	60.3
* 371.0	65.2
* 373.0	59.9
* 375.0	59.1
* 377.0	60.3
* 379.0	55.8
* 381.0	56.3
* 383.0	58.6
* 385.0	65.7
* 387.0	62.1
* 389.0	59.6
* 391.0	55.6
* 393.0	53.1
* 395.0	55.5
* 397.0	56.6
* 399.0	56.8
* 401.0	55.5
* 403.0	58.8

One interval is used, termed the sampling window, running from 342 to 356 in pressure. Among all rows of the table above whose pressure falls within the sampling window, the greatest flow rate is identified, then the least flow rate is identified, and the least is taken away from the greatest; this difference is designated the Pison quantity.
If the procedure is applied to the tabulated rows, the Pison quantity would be 9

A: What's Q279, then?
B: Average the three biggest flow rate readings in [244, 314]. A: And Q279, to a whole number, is 66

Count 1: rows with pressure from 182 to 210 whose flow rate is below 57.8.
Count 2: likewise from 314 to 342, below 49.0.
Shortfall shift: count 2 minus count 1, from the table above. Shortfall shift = -14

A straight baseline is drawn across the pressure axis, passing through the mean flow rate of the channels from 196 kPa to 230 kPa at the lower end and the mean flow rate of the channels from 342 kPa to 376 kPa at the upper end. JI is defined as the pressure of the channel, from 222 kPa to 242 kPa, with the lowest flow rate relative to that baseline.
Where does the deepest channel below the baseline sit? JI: 227.0 kPa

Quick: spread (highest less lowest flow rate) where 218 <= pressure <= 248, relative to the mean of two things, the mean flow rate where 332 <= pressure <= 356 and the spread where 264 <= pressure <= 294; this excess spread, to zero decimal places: -33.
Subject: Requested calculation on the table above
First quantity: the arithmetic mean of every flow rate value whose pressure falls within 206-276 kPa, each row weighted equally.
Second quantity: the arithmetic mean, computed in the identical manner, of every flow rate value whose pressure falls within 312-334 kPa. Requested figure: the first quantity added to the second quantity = 105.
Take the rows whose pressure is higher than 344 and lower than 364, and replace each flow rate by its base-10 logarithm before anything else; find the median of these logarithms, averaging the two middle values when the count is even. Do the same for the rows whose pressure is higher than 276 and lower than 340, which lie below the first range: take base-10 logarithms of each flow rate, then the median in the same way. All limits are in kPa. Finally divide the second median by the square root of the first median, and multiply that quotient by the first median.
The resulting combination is 2.31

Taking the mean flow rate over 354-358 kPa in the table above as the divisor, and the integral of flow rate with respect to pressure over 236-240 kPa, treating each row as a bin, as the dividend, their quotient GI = 2.7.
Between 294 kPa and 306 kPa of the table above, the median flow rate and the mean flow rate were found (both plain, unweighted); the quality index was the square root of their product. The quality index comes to 49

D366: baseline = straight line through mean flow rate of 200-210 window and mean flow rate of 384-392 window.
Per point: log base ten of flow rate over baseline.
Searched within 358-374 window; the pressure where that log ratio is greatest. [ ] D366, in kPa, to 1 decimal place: 371.0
